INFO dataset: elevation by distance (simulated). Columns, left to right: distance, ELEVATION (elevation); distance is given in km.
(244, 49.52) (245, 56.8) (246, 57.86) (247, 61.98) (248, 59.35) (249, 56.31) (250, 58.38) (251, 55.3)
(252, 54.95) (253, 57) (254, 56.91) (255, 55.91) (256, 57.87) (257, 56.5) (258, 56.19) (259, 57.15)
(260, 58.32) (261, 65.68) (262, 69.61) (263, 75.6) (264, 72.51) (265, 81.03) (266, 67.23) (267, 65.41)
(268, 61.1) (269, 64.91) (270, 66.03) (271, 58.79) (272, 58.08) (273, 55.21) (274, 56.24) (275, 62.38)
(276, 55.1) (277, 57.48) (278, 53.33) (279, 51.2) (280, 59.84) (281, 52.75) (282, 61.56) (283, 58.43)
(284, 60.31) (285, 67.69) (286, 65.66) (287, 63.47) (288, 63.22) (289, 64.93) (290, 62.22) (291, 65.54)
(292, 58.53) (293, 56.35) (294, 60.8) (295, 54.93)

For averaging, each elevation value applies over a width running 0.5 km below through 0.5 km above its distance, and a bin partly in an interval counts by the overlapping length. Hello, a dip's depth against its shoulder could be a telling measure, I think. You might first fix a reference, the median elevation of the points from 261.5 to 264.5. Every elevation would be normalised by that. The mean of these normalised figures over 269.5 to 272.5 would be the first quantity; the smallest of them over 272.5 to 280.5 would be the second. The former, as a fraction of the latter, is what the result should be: 1.19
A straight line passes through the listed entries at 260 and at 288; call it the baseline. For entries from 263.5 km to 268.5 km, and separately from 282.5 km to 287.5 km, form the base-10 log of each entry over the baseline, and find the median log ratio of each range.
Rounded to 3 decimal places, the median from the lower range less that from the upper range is 0.051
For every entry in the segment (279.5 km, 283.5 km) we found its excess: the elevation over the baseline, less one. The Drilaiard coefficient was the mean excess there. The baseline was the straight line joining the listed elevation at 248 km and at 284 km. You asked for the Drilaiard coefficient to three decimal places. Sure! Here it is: -0.035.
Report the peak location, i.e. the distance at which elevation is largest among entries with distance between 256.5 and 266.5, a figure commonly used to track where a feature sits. 265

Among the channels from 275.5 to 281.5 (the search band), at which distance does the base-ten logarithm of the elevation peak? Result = 280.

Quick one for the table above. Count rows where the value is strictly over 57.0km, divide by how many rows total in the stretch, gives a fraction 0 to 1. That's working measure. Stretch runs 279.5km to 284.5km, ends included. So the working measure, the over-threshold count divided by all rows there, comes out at 0.80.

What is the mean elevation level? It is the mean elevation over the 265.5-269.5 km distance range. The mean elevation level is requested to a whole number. 65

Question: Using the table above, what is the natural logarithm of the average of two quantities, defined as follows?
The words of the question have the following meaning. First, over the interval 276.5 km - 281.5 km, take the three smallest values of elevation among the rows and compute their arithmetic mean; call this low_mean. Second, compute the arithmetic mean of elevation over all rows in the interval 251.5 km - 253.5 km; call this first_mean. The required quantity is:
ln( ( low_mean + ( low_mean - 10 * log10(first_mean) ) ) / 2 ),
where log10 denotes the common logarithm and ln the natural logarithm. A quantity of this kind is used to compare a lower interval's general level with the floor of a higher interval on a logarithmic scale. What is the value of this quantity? 3.78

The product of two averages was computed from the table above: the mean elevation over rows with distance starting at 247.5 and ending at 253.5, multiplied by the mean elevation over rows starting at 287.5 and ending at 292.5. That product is 3577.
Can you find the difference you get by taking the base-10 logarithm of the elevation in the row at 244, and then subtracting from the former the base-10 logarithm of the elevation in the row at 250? -0.071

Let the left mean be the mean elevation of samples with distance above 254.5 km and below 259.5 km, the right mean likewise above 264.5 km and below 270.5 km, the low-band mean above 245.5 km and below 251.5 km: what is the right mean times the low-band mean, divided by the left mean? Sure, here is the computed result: 69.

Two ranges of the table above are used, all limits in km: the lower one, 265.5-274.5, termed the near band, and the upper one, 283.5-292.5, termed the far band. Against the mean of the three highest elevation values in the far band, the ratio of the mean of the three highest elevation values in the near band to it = 1.00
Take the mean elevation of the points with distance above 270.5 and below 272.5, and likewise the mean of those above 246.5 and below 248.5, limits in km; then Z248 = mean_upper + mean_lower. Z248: 119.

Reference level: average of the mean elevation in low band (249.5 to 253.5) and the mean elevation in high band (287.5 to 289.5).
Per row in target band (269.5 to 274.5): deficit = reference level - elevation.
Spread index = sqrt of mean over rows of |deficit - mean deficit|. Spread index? 1.69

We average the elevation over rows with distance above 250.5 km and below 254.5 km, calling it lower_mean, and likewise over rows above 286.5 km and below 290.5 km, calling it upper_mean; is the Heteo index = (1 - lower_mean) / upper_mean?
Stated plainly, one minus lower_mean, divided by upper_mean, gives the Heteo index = -0.87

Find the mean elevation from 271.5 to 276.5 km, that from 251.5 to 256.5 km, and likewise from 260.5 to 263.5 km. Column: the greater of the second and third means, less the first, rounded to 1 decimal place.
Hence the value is 12.9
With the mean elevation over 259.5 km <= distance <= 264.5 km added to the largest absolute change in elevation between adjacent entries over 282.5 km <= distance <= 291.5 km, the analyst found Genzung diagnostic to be 75.7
